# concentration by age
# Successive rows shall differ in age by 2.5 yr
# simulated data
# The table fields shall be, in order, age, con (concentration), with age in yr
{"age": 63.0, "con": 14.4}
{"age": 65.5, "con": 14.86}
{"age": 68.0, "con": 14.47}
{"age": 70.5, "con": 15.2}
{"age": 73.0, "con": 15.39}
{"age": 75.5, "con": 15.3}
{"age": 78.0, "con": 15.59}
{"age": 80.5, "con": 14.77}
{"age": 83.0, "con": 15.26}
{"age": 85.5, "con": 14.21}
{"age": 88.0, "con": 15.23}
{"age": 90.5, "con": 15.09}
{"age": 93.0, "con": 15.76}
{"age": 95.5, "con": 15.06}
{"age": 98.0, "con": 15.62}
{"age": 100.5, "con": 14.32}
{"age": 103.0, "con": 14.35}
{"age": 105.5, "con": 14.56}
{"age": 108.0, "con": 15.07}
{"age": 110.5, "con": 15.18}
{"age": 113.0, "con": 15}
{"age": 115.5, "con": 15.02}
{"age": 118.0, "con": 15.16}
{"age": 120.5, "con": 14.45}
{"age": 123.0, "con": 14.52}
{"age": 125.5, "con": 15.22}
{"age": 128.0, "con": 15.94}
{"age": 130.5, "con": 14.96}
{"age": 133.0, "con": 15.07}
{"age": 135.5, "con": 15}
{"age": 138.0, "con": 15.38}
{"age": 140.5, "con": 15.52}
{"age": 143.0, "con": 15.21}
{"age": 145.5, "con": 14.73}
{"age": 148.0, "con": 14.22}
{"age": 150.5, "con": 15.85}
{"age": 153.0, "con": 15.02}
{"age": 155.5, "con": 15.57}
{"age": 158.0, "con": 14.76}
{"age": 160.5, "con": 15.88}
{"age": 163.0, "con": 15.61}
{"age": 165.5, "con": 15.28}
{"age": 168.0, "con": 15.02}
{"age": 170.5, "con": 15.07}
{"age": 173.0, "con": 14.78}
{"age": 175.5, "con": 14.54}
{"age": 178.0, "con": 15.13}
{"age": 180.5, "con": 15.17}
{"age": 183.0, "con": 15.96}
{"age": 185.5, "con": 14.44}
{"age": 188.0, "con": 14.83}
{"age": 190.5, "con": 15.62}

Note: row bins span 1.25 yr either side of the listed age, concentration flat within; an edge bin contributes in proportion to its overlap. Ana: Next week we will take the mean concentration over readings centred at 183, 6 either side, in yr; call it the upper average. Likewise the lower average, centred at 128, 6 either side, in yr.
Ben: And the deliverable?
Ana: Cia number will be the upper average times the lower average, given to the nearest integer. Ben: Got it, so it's 229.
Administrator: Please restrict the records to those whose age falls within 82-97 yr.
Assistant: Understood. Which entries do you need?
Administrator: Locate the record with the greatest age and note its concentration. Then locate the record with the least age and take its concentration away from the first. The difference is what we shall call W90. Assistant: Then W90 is -0.2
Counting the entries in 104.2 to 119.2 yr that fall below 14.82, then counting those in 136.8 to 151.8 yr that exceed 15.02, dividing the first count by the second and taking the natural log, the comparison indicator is -1.4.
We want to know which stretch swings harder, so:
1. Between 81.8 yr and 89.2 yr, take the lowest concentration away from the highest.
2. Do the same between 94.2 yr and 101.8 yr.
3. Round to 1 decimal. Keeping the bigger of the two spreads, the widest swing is 1.3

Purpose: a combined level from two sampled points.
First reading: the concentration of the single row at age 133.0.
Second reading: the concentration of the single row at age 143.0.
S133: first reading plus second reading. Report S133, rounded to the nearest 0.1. 30.3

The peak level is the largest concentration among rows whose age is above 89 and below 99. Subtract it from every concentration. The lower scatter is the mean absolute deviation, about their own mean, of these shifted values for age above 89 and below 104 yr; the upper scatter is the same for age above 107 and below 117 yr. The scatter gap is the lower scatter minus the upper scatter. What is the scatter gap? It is 0.41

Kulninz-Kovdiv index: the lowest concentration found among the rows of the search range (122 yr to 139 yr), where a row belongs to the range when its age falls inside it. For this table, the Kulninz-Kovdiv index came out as 14.52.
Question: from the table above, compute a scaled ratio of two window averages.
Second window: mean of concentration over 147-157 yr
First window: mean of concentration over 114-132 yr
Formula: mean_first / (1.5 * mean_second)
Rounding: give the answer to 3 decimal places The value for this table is 0.661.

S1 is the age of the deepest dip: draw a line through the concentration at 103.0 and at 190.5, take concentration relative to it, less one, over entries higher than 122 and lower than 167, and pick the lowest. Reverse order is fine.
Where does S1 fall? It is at 148.0 yr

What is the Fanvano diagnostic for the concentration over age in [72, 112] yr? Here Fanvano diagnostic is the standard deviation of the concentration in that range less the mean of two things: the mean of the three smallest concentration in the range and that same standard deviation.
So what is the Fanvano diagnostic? -6.91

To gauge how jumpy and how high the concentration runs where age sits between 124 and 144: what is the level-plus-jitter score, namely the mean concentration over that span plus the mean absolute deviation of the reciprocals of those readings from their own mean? 15.3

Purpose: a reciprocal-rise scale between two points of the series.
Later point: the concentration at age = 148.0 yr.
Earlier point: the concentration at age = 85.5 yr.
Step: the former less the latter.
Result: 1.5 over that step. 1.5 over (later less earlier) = 150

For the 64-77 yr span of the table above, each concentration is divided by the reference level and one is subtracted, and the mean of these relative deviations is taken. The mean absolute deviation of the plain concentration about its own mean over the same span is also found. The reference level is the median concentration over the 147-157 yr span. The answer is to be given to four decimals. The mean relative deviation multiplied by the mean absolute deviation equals -0.0050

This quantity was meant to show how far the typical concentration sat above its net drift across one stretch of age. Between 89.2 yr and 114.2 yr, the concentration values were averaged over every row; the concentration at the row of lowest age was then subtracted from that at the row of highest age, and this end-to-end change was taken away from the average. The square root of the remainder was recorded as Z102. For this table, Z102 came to 3.88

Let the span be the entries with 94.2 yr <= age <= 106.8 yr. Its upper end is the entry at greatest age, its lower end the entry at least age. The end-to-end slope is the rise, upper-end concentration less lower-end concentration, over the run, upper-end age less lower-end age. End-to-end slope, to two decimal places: -0.05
